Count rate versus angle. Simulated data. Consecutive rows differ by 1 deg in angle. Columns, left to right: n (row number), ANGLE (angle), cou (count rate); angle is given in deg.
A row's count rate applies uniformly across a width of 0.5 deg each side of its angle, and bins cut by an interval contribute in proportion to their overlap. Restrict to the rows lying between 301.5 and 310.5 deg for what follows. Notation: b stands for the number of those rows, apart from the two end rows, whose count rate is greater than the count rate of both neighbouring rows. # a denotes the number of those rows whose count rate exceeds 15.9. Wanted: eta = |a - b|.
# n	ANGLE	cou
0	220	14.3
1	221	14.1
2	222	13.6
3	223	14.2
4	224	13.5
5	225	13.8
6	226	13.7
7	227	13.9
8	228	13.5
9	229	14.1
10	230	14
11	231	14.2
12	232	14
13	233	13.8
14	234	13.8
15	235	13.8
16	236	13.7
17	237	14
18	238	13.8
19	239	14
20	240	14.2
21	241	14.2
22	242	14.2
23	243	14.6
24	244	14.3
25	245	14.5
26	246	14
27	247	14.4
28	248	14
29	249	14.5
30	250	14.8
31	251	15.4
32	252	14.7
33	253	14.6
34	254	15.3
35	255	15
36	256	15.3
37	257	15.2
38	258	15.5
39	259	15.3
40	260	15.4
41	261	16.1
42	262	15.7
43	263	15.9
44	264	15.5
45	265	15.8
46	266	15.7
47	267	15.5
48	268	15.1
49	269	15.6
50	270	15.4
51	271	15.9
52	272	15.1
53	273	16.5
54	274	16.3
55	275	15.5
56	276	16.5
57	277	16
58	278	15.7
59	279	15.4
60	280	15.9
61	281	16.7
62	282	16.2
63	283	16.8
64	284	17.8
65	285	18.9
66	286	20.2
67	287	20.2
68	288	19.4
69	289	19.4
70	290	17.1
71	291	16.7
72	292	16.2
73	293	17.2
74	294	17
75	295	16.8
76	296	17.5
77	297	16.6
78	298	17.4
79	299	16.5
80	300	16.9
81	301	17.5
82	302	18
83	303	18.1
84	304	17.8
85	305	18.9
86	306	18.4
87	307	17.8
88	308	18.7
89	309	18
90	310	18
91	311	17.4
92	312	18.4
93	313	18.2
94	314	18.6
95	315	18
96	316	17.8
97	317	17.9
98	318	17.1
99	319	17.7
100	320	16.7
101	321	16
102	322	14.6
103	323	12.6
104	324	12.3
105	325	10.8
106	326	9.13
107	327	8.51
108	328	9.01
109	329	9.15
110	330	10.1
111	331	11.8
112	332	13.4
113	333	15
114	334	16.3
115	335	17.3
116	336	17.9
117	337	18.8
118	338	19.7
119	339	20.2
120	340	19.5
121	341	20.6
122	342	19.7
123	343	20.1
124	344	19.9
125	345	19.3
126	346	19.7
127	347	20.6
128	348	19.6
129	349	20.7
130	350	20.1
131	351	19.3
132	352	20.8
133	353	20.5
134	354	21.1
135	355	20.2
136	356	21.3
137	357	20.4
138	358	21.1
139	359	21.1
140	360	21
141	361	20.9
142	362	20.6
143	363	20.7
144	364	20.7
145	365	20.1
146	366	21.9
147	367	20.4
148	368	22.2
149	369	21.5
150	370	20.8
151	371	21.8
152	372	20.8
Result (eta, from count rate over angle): 6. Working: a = 9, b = 3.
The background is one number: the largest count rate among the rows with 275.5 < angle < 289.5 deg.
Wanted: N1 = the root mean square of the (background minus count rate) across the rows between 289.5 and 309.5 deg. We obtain 3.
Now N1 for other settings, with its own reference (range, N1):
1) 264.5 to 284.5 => 4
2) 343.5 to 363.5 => 1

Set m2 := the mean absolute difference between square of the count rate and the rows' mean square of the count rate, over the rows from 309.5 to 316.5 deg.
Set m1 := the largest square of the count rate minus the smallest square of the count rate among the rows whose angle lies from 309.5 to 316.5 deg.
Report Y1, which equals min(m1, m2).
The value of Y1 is 11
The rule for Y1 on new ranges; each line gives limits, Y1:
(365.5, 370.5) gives 26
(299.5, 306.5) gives 17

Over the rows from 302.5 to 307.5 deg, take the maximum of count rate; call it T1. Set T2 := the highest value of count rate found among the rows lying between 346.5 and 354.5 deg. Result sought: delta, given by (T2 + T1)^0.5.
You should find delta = 6.3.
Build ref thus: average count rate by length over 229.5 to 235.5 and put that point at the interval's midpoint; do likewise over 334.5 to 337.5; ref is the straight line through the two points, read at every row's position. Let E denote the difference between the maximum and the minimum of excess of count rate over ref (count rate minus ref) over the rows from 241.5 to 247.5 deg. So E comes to 0.7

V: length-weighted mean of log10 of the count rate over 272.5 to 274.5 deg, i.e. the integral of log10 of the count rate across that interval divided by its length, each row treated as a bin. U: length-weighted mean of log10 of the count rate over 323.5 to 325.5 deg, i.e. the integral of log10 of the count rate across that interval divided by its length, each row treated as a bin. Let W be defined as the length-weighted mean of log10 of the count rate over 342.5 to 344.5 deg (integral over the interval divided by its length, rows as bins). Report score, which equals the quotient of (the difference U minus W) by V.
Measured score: -0.197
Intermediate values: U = 1.06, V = 1.21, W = 1.30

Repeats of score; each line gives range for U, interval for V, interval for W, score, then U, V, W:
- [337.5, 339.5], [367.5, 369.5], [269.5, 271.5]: 0.079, 1.30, 1.34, 1.19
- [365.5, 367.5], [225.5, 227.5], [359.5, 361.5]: 0.003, 1.33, 1.14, 1.32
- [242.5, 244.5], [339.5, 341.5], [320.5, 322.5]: -0.019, 1.16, 1.30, 1.18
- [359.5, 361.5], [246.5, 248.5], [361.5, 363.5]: 0.005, 1.32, 1.15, 1.31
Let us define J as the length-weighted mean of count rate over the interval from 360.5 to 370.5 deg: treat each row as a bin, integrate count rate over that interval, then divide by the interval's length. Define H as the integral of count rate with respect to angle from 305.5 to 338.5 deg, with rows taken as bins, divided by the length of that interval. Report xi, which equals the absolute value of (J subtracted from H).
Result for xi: 5.5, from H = 15.5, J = 21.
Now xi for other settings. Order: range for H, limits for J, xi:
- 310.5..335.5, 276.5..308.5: 2.9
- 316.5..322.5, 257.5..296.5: 0.1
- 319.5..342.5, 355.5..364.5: 6.1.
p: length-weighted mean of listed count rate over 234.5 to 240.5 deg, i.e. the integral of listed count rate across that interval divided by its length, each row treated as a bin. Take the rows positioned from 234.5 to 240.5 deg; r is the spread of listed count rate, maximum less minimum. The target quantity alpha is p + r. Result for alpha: 14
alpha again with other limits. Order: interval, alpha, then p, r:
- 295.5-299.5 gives 18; 17.0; 1.00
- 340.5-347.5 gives 21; 20.0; 1.30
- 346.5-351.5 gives 21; 20.1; 1.40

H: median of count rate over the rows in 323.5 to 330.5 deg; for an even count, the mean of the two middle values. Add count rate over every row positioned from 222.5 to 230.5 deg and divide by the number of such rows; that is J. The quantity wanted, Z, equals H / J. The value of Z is 0.7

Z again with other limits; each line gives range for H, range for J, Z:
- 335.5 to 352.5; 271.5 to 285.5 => 1.2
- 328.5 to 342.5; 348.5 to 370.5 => 0.8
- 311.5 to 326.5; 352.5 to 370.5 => 0.8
